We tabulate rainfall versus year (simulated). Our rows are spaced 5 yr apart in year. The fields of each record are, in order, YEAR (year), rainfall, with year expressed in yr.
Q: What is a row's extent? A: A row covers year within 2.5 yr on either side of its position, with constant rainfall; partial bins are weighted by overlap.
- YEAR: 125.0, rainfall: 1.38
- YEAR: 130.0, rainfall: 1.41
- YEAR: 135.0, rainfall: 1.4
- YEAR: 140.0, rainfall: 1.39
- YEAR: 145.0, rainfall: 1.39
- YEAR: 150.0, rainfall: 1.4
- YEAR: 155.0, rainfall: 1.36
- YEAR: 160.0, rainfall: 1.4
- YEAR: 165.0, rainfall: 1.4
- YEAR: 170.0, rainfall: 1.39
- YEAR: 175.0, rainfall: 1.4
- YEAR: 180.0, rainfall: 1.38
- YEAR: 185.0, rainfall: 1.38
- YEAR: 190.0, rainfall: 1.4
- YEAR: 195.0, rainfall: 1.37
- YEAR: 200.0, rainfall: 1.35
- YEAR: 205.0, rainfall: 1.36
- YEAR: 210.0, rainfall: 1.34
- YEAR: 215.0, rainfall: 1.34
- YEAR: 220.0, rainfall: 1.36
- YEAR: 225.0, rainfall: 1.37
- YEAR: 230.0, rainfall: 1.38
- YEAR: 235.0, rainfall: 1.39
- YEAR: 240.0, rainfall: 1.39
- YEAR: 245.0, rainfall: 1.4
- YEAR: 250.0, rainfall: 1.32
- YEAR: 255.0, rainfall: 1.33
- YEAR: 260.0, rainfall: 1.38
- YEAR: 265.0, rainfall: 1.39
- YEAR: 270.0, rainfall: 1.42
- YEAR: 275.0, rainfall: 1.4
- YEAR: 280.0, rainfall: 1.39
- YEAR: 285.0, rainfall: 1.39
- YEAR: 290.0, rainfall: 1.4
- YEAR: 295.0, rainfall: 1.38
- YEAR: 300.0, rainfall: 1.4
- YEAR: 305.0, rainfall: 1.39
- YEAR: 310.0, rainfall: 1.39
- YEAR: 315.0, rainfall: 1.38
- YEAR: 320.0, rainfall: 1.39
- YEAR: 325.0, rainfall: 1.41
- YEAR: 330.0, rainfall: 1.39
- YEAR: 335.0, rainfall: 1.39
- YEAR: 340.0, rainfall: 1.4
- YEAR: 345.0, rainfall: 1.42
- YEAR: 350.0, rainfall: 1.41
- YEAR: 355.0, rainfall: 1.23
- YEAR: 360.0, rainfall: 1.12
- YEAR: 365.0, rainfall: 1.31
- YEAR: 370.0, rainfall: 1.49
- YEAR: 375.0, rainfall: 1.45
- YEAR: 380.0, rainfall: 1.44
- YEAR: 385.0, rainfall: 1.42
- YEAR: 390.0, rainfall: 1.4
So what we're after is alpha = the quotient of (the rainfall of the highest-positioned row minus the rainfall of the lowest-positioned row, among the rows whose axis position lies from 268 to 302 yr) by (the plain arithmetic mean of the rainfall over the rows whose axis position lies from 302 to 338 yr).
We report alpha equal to -0.014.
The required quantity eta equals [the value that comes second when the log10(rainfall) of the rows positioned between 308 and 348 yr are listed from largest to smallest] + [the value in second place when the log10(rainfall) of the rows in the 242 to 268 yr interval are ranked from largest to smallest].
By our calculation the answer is 0.292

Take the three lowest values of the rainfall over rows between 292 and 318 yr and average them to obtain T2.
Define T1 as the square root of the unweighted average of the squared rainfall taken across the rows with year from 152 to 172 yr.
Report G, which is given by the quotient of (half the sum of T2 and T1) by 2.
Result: 0.693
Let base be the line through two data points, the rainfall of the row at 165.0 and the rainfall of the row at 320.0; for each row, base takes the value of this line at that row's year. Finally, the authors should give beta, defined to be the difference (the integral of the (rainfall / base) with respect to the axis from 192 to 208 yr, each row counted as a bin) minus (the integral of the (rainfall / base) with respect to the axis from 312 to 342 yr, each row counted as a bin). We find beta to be -15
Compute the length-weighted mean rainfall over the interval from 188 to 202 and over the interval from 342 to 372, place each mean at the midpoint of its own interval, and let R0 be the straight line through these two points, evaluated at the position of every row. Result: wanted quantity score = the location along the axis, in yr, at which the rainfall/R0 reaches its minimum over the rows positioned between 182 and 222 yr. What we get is 210.0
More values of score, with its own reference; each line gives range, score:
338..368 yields 360.0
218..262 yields 250.0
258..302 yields 260.0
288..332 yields 295.0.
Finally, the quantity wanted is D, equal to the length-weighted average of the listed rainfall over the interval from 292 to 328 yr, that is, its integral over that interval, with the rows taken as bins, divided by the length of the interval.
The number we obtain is 1.392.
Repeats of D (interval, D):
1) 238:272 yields 1.375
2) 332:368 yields 1.329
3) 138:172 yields 1.390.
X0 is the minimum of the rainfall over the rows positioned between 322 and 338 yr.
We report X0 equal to 1.39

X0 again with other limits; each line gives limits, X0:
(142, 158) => 1.36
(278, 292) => 1.39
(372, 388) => 1.42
